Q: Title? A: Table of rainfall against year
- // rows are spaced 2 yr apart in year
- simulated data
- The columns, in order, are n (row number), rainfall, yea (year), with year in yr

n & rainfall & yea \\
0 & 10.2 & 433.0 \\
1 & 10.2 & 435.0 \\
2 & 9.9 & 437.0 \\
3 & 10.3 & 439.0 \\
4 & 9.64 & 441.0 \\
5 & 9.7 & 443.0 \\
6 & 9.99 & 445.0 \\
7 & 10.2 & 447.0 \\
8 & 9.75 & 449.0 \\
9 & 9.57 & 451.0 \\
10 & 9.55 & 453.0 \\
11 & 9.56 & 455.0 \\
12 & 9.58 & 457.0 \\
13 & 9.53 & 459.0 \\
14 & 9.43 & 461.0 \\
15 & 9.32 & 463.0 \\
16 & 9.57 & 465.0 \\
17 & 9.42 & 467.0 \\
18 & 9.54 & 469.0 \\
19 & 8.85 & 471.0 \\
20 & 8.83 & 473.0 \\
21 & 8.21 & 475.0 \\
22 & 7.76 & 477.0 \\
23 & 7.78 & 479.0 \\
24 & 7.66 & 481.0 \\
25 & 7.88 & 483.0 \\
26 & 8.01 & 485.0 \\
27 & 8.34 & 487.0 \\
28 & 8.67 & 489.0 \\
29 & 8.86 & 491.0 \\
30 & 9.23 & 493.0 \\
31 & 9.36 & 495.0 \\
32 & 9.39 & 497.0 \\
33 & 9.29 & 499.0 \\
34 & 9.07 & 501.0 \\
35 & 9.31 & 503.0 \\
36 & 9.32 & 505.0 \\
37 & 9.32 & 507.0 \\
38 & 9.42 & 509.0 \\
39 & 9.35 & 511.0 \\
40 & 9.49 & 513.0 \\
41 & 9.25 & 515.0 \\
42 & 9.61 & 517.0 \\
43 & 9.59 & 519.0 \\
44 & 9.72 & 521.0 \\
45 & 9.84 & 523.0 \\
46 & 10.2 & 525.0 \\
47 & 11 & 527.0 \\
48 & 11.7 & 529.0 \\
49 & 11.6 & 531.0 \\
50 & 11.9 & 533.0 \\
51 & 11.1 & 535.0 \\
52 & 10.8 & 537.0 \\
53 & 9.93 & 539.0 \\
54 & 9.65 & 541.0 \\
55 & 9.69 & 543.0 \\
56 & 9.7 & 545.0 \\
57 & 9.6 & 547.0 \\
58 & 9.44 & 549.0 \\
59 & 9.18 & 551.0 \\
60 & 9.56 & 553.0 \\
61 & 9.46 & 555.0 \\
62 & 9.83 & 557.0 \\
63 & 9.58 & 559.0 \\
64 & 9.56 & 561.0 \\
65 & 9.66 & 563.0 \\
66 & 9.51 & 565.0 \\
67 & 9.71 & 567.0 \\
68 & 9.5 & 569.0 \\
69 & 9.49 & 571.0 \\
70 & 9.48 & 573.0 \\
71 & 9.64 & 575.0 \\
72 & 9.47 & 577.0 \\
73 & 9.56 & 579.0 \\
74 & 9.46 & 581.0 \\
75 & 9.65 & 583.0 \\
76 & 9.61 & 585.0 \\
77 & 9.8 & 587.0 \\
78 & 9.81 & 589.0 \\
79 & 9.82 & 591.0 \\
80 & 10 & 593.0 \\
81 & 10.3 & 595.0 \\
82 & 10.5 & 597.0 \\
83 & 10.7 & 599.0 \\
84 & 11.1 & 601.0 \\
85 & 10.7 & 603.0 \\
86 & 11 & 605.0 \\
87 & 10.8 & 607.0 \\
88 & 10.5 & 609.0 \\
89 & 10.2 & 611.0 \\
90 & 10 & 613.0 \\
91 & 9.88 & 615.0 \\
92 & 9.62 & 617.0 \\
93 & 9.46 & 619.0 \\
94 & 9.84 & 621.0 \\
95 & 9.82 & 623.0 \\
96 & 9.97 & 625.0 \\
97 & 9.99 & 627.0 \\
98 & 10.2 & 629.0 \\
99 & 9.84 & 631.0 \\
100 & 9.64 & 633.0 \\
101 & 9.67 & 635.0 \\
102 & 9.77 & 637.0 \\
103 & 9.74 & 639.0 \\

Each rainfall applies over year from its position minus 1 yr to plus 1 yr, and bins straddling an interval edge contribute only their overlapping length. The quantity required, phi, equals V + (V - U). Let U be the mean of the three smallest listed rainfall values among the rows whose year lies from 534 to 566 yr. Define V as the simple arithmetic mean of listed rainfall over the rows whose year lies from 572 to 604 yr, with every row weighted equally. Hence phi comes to 10.6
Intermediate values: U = 9.36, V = 10.0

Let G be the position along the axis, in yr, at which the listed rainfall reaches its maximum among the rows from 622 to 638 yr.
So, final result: 629.0 yr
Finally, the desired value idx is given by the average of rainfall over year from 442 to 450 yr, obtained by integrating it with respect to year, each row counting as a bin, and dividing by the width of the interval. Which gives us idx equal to 9.9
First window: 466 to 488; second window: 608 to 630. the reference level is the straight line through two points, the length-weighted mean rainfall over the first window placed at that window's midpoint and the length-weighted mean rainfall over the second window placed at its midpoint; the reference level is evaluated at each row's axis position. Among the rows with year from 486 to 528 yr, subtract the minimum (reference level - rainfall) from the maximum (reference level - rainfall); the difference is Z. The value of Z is 2.2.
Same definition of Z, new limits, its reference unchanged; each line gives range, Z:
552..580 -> 0.6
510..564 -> 2.9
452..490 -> 2.2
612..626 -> 0.6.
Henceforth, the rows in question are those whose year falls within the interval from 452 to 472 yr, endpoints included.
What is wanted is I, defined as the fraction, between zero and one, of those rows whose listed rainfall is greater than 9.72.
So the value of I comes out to 0.00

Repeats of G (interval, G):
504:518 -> 517.0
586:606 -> 601.0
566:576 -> 567.0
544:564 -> 557.0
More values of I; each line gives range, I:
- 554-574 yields 0.10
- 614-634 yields 0.70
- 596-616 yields 1.00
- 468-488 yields 0.00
